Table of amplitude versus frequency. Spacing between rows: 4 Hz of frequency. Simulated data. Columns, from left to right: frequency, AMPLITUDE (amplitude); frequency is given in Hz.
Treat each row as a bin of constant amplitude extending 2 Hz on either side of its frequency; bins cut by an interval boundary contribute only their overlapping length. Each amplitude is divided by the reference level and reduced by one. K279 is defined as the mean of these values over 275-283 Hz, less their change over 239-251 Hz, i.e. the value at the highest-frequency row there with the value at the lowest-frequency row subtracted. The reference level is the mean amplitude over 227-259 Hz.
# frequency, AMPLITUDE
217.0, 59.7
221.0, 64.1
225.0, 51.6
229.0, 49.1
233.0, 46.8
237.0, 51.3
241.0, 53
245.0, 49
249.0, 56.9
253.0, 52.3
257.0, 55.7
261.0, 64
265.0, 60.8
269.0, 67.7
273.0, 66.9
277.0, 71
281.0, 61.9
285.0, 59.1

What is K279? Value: 0.21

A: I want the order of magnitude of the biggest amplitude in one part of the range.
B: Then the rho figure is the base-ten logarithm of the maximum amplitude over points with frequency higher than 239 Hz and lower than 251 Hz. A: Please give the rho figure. 1.76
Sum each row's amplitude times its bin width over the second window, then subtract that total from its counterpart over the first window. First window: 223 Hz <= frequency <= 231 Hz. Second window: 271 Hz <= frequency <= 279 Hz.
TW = -149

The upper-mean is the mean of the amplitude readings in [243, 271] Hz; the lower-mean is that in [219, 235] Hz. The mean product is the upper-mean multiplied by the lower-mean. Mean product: 3071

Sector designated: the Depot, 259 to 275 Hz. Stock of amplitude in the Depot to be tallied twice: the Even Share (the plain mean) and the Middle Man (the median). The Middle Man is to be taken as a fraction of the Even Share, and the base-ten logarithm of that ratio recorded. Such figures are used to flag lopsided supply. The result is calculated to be 0.004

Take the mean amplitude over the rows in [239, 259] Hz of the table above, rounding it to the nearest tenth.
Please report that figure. 53.4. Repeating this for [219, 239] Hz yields 52.6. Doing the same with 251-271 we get 60.1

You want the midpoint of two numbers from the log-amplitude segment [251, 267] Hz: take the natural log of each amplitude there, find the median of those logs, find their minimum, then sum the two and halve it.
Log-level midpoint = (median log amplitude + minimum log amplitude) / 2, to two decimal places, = 4.01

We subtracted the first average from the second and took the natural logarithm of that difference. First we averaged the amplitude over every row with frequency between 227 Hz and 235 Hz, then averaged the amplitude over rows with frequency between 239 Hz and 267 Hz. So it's 2.1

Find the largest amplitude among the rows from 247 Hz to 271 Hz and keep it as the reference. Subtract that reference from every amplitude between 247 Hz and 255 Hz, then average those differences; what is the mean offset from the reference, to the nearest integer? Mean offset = -13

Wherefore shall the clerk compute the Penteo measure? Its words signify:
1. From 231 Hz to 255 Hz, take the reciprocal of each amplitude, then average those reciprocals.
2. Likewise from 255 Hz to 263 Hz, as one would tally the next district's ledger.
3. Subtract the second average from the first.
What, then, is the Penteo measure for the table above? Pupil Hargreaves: 0.0027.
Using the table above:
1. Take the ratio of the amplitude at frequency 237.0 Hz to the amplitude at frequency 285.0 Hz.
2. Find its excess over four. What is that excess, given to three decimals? -3.132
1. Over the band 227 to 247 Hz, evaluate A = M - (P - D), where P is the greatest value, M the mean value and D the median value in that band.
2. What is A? 46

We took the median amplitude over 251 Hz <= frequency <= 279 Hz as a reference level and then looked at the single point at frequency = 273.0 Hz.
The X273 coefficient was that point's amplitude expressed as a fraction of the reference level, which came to 1.05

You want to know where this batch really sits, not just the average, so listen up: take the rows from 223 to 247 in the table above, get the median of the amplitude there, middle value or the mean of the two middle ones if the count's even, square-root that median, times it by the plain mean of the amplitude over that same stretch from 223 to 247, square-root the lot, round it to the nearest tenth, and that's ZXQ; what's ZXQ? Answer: 18.8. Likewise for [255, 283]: 22.6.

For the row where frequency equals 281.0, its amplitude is 61.9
